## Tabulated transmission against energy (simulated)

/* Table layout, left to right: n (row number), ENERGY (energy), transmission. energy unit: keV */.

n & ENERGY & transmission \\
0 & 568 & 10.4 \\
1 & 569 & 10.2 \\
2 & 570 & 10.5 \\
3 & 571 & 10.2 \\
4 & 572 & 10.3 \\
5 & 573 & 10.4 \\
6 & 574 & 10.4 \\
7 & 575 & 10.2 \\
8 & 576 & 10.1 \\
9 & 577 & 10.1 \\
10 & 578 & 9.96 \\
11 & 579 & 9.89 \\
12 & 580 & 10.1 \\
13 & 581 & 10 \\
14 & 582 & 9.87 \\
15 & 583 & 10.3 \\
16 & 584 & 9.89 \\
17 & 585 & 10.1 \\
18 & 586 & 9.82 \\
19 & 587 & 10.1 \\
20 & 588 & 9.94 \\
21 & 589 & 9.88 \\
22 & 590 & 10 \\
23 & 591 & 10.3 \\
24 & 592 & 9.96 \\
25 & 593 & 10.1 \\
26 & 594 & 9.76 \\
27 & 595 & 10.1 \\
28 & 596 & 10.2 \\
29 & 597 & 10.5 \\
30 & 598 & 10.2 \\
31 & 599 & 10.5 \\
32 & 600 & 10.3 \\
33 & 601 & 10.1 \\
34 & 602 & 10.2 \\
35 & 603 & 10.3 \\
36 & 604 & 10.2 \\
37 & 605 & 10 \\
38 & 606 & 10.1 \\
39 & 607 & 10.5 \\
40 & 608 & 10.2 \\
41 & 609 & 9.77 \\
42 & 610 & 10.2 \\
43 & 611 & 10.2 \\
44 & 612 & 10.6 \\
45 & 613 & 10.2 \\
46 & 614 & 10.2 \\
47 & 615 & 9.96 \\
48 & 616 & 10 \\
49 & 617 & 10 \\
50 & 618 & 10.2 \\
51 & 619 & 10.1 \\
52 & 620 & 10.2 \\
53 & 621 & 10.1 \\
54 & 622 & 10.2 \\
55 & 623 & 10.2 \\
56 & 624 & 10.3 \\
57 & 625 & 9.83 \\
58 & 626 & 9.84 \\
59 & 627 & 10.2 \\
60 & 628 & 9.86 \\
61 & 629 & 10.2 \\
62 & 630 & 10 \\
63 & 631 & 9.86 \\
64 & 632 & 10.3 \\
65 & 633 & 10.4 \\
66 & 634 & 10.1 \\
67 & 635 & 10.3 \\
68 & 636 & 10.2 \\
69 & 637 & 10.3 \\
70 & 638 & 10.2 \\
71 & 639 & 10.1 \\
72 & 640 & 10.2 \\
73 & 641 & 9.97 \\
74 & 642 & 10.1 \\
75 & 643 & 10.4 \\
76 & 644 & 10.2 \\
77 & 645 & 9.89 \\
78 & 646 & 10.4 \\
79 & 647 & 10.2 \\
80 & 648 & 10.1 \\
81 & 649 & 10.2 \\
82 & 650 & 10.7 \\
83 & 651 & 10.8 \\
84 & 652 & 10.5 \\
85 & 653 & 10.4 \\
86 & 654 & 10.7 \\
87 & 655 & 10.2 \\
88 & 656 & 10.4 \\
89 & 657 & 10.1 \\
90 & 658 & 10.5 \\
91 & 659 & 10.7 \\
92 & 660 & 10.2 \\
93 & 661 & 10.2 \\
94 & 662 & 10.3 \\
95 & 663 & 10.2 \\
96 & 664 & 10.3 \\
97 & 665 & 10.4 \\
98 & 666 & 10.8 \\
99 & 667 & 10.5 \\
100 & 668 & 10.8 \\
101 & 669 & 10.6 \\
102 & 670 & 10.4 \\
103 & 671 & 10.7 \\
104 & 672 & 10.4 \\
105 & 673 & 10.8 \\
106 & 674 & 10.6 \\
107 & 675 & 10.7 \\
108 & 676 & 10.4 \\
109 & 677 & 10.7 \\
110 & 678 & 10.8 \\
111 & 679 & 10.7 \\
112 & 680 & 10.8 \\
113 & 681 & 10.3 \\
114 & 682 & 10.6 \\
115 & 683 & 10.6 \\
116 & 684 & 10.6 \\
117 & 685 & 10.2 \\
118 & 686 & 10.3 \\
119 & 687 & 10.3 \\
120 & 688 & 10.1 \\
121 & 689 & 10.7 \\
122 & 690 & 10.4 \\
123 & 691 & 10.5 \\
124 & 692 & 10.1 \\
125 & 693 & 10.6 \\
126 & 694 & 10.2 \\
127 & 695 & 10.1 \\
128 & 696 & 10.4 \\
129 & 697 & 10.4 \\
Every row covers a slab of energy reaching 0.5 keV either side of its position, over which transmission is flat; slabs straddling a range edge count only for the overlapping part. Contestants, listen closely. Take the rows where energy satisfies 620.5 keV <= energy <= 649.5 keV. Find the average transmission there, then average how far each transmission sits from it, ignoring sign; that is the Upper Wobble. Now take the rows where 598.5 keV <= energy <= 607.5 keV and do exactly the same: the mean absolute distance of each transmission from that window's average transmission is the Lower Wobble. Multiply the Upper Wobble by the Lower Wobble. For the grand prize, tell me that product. 0.019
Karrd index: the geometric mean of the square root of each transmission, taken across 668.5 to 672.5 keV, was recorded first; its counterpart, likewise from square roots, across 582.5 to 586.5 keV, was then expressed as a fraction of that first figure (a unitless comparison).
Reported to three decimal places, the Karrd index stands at 0.976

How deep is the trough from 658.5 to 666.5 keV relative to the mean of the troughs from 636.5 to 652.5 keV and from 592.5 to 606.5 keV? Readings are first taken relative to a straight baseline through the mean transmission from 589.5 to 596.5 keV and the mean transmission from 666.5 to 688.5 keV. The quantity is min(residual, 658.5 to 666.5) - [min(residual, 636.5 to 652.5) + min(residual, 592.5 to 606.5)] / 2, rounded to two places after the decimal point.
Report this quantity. 0.13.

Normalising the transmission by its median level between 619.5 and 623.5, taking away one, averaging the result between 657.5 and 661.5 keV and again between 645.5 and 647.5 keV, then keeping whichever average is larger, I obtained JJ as 0.020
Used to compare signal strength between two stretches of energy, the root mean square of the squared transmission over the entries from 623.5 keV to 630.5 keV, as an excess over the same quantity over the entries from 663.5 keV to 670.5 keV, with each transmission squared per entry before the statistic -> -10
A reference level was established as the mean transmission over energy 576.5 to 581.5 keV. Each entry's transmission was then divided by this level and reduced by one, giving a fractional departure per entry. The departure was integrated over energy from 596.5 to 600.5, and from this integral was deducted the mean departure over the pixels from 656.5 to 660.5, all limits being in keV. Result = 0.11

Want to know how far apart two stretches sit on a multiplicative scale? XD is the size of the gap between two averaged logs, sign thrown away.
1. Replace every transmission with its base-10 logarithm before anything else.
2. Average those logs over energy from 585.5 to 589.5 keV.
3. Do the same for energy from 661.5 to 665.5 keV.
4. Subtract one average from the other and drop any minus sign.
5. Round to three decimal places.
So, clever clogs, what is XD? 0.016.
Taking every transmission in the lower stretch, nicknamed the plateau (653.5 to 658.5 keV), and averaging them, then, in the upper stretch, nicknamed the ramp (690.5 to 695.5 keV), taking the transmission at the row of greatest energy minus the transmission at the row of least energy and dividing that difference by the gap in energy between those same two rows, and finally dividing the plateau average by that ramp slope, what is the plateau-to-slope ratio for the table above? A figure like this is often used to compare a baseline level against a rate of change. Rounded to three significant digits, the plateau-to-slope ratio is -104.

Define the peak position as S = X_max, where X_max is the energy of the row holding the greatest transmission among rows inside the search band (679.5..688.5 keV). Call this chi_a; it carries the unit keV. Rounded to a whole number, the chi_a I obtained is 680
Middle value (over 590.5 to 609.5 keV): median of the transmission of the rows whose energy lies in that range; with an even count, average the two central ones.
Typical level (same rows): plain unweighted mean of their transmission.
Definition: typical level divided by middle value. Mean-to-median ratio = 1.00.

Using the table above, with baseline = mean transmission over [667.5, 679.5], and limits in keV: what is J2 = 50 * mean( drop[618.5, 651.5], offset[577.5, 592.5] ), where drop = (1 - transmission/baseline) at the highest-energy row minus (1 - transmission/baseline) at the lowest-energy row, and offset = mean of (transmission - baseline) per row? -17.3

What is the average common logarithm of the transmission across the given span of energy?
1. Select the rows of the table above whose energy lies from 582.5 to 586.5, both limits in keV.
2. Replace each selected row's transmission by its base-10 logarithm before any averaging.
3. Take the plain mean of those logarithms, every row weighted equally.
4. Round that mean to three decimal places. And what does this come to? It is 1.001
